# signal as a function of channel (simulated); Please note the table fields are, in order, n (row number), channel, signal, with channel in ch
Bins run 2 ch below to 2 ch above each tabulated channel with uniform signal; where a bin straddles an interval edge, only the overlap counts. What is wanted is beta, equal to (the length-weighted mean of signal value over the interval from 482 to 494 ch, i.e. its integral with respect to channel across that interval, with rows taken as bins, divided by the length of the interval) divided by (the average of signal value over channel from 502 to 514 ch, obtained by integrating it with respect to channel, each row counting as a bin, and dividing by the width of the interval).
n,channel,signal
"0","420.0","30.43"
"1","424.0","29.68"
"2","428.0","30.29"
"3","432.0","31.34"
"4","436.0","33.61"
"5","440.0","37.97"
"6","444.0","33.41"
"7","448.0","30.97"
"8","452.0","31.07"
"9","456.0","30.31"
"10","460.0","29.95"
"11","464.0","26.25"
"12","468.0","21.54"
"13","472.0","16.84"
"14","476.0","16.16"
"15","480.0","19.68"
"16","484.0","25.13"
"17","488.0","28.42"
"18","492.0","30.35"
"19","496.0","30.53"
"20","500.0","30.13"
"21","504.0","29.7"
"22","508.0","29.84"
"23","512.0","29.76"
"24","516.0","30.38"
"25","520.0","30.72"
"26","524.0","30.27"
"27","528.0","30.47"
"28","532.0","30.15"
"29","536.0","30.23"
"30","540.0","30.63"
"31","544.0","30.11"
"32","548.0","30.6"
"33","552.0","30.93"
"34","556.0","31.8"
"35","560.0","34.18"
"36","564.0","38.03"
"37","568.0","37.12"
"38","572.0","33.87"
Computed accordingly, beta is 0.94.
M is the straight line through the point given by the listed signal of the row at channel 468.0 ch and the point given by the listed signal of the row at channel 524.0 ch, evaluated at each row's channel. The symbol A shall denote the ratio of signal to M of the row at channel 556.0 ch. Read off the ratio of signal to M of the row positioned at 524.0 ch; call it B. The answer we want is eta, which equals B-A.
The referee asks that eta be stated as 0.1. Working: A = 0.90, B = 1.0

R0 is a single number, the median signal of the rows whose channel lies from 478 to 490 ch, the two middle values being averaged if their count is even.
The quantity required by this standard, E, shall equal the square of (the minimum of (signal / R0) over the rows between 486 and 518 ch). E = 1.28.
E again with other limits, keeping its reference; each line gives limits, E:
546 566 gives 1.48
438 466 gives 1.09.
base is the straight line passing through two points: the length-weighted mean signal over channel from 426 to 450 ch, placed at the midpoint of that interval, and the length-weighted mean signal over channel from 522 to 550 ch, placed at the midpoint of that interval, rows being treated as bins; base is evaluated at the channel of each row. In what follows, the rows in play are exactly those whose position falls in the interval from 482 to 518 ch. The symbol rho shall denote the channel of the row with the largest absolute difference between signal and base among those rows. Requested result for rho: 484.0 ch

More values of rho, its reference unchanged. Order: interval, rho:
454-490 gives 476.0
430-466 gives 464.0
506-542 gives 508.0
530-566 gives 564.0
